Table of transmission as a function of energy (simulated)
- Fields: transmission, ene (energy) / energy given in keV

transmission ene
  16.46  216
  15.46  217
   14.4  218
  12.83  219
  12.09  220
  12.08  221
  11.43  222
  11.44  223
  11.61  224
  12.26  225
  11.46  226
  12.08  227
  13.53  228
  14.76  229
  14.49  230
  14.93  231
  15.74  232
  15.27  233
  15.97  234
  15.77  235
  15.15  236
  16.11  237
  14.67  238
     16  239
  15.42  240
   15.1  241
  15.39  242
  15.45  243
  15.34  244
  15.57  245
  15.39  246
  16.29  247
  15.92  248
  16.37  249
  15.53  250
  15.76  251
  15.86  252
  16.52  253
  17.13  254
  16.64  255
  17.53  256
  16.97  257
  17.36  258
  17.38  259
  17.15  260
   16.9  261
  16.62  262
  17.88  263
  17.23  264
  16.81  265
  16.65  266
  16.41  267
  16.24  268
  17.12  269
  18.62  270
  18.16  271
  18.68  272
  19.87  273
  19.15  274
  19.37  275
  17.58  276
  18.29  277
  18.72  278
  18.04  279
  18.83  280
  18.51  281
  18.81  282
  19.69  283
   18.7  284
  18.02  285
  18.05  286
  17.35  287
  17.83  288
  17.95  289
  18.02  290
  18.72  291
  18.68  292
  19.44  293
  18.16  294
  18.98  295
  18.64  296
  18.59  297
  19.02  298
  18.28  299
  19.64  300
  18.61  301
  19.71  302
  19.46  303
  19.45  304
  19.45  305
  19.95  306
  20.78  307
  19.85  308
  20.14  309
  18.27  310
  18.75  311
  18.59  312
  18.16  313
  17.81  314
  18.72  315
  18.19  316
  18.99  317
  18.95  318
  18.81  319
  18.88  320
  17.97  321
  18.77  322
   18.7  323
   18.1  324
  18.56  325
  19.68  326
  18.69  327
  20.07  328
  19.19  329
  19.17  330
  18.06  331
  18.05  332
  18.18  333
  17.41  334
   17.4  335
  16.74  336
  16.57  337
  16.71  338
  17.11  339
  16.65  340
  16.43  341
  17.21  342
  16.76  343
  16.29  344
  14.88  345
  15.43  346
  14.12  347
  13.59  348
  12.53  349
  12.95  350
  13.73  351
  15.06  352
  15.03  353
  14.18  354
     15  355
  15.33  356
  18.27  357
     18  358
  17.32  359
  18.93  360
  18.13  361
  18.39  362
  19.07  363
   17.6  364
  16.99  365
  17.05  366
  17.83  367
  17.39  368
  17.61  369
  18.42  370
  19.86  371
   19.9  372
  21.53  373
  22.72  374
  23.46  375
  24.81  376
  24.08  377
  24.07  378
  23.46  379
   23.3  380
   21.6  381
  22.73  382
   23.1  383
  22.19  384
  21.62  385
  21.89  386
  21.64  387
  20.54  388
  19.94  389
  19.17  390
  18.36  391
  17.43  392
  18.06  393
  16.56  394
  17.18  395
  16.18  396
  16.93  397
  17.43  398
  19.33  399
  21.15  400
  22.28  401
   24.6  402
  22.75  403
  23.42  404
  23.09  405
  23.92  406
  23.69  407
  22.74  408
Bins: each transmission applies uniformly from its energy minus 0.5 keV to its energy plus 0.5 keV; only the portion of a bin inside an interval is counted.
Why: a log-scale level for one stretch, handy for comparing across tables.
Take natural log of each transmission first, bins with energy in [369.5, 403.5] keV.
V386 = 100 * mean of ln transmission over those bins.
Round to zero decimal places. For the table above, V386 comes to 303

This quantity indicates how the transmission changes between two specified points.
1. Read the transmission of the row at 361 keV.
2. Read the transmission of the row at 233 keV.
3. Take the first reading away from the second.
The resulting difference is -2.9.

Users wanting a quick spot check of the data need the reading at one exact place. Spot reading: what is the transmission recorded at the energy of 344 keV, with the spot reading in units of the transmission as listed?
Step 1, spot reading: 16.29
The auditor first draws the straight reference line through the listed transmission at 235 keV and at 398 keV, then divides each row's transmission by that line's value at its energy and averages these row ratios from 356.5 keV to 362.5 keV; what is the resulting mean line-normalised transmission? 1.07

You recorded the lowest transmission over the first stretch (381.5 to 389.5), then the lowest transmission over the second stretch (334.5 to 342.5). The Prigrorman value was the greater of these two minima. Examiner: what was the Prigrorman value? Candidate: 19.9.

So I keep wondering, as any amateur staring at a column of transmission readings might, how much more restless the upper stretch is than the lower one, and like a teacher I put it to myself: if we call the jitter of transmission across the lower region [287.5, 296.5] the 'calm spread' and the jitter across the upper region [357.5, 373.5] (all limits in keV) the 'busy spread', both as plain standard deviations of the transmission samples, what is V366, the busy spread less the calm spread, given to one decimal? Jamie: 0.7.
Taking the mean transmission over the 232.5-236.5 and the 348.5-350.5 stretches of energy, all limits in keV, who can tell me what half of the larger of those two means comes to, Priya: 7.8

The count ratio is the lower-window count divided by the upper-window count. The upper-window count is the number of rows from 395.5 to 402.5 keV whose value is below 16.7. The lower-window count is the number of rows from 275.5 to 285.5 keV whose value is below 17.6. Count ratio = 1.0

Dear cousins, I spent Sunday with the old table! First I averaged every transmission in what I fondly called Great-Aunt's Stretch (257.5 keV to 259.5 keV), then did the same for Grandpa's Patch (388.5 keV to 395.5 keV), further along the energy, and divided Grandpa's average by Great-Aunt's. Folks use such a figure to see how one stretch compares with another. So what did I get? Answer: 1.04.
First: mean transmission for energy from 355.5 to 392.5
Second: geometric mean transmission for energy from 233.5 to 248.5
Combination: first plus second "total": 36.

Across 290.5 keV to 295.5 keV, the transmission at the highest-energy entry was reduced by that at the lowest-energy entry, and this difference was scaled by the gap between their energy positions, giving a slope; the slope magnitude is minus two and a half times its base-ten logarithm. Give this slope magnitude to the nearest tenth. 3.0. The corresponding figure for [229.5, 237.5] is 1.6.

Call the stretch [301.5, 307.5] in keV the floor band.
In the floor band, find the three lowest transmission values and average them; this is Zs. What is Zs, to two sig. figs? 19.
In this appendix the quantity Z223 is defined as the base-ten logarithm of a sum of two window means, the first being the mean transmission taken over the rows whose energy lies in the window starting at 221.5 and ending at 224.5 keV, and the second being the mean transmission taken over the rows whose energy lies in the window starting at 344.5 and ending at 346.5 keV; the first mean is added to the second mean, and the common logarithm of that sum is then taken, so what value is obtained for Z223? 1.43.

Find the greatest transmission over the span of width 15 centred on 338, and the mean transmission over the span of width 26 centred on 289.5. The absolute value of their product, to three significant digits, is 338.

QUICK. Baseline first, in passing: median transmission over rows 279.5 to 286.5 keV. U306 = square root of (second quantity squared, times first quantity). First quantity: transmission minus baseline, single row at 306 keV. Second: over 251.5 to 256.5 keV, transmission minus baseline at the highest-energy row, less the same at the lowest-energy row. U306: 1.9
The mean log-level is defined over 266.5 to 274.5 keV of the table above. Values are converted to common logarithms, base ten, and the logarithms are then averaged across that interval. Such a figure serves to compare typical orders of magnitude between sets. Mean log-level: 1.26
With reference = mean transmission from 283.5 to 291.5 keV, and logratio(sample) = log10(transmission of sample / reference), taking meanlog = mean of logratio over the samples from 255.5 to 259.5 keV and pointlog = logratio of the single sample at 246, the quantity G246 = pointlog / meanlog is 3.7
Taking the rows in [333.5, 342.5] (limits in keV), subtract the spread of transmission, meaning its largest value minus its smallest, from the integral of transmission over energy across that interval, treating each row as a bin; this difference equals 151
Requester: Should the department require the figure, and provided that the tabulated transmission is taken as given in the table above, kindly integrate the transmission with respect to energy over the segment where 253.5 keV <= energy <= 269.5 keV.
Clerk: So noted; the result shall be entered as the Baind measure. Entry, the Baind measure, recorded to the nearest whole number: 272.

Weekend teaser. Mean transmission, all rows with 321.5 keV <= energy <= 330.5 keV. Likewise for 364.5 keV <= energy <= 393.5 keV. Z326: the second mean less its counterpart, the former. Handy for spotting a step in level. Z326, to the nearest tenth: 1.7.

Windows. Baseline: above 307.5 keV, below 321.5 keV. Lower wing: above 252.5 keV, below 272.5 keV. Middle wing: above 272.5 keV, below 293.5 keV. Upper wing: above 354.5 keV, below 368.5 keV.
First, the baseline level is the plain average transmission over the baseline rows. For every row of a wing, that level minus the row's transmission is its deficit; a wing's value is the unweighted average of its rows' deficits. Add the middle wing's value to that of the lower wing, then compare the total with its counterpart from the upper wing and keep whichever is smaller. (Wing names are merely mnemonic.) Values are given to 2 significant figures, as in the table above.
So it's 1.2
